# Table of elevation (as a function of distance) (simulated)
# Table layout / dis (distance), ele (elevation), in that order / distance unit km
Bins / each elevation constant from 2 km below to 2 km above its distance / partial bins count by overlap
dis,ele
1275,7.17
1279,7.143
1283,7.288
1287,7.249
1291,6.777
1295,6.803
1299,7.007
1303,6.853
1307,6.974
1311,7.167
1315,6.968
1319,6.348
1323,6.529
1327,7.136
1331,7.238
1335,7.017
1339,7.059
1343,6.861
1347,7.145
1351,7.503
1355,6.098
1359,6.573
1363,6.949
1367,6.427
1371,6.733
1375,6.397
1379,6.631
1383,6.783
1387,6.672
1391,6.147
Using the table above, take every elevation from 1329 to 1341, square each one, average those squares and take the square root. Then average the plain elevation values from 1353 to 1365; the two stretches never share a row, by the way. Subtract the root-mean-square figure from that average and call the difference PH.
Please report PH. -0.57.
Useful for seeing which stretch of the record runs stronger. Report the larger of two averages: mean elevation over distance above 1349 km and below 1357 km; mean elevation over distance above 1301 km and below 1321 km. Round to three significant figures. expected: 6.86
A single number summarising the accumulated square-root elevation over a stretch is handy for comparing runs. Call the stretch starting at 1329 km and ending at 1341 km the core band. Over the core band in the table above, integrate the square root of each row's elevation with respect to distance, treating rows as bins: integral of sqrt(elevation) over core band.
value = 32.0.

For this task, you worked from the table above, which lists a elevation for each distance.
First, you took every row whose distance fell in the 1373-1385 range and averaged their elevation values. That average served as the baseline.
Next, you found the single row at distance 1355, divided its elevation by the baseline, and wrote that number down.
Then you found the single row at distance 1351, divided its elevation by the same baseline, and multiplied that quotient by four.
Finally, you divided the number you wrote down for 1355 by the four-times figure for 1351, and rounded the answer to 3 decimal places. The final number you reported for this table 0.203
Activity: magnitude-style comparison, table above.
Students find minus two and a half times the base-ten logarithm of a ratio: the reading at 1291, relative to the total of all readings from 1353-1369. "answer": 1.5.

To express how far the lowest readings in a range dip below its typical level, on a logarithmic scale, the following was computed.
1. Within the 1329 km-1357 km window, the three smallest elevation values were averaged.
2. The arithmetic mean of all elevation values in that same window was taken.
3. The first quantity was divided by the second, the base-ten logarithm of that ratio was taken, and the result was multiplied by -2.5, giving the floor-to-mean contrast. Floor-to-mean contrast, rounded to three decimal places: 0.053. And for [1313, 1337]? 0.041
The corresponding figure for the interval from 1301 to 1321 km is 0.022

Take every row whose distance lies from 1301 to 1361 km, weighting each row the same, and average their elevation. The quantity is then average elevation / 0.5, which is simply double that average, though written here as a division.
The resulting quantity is 13.80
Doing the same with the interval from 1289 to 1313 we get 13.86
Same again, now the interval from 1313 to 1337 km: 13.75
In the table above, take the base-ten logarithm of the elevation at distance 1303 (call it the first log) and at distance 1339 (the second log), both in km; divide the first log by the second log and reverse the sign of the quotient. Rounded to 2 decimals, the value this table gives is -0.98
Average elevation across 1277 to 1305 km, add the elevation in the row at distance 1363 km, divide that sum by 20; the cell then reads 0.698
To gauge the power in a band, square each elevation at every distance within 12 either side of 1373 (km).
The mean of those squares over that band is 44.3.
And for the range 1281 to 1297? 49.5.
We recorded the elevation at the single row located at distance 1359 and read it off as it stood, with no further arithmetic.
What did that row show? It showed 6.573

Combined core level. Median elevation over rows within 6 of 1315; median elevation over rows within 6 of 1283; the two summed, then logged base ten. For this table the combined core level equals 1.15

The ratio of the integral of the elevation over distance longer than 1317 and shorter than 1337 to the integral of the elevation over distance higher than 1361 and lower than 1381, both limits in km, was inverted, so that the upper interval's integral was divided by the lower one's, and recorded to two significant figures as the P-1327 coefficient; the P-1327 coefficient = 0.97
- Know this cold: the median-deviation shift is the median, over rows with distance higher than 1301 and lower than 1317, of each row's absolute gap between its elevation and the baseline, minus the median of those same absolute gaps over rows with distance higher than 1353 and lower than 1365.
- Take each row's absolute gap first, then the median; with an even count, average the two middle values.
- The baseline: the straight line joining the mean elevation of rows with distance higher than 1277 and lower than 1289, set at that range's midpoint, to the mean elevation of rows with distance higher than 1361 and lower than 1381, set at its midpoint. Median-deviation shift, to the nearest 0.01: -0.16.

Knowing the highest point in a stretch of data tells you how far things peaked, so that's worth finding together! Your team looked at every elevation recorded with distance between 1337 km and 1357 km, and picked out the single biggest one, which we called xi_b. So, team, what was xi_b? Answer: 7.503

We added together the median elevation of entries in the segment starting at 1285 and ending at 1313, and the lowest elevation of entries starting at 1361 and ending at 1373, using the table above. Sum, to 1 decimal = 13.4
